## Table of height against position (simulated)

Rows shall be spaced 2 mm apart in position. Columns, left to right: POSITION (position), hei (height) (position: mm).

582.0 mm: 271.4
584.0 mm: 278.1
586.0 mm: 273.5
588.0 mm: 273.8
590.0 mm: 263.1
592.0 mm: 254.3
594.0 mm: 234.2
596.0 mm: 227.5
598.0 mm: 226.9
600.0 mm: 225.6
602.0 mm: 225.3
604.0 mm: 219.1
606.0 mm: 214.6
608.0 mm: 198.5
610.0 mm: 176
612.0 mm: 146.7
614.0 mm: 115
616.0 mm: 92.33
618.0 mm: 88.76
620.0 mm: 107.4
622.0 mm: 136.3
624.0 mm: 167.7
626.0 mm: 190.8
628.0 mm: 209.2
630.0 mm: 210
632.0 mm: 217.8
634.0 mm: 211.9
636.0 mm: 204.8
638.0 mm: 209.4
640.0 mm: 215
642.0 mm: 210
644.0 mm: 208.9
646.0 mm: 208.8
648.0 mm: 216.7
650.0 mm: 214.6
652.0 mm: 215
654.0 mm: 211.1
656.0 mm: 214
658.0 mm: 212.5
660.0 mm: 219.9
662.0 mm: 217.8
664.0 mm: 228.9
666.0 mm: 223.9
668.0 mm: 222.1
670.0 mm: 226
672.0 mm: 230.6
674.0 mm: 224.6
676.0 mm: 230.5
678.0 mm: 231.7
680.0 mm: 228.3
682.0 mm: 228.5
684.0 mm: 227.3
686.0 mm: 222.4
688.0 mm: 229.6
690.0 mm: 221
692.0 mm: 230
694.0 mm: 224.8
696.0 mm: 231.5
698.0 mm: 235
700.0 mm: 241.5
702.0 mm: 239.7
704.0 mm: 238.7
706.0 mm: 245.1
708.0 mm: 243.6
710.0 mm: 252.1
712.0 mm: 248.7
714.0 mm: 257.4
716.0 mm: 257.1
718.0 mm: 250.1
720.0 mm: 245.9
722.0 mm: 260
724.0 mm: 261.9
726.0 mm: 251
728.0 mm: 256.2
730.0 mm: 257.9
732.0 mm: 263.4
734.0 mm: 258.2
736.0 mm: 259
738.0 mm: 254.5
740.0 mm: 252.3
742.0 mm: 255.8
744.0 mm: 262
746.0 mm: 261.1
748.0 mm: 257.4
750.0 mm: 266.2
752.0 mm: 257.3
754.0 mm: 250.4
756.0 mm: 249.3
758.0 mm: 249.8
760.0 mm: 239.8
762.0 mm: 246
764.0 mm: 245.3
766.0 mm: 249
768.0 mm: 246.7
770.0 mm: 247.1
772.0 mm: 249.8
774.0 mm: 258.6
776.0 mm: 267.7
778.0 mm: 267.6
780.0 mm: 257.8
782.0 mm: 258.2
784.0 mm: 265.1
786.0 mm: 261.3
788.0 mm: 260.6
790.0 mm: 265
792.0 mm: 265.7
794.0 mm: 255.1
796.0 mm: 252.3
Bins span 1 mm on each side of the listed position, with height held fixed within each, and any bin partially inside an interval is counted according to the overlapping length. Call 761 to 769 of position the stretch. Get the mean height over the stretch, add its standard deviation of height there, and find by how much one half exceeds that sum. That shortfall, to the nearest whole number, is -248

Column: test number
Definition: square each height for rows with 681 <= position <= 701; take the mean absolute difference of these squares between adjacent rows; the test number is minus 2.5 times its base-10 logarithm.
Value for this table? -8.6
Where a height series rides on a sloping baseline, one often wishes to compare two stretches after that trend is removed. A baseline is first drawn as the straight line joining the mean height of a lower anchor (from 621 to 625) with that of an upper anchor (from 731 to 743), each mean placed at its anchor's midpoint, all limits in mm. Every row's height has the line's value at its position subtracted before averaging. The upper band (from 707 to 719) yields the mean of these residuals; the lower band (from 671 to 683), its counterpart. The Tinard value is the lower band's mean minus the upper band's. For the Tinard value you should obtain 11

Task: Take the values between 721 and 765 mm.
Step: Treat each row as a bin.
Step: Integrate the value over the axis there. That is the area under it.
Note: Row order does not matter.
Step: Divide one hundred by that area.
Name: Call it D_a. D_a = 0.009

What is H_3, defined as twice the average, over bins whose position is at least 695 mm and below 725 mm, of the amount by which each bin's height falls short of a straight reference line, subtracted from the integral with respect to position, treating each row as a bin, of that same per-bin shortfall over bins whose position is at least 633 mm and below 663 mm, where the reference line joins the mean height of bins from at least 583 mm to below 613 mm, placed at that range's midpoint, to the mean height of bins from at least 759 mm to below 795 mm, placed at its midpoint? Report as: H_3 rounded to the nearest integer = 721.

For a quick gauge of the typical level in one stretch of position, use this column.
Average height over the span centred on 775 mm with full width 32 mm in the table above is 255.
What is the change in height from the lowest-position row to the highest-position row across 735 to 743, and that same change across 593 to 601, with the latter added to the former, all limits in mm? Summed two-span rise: -12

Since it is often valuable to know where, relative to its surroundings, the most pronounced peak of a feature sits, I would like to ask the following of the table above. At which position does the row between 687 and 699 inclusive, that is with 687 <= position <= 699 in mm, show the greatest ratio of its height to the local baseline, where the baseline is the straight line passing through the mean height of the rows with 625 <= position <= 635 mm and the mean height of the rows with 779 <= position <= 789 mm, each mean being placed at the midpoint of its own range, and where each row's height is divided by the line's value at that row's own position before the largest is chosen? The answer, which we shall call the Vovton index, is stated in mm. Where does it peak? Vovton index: 698.0 mm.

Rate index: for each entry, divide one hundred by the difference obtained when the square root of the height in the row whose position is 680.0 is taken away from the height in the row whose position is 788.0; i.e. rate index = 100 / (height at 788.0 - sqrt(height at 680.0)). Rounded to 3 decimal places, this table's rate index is 0.407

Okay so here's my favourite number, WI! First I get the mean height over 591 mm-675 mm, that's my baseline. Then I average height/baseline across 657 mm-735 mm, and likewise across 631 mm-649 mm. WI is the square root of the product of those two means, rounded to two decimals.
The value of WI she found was 1.12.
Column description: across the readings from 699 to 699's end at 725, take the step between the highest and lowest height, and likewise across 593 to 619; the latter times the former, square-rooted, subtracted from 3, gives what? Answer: -55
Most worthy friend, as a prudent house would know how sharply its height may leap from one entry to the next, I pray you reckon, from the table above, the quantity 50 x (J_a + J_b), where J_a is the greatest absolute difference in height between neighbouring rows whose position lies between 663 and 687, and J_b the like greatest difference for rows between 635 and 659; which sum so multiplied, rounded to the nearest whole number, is 695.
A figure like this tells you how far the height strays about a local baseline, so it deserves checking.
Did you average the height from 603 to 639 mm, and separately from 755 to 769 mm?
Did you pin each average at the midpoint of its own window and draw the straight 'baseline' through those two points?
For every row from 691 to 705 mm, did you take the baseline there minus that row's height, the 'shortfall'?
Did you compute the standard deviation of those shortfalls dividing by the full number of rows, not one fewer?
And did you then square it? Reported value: 16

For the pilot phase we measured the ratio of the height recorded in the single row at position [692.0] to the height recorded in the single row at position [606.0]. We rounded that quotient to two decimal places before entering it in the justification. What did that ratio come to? 1.07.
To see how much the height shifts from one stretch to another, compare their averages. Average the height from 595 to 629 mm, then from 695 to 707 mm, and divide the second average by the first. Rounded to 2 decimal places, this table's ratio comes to 1.37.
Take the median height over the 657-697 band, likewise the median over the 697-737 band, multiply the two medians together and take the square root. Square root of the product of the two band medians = 239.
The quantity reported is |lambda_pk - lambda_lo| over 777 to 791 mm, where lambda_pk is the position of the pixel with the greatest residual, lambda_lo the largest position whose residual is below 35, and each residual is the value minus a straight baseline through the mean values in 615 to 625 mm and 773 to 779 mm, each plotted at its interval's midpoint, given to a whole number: 12 mm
